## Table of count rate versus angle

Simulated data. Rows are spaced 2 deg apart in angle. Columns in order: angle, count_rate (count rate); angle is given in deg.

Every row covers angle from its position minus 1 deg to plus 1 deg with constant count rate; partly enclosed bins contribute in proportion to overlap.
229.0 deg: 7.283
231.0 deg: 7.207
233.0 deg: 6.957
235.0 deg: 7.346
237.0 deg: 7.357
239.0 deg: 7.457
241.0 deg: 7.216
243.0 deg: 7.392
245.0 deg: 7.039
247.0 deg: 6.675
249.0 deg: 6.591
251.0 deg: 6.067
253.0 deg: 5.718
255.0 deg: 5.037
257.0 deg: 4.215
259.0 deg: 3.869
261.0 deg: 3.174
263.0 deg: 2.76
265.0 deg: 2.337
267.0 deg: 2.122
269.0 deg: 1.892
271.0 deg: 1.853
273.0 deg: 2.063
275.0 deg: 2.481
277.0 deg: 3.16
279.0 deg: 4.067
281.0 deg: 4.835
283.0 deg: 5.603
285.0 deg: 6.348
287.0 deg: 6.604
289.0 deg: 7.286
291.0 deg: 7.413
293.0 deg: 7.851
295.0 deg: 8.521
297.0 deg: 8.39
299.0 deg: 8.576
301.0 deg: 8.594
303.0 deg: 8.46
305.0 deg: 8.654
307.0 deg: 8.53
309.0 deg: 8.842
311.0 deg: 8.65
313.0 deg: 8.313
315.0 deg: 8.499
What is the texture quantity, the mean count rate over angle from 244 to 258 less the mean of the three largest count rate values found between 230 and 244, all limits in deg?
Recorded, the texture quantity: -1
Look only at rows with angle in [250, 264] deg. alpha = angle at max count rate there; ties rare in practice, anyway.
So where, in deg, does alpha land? 251.0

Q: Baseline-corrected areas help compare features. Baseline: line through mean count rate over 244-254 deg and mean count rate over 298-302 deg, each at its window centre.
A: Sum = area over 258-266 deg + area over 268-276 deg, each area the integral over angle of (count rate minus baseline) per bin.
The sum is -74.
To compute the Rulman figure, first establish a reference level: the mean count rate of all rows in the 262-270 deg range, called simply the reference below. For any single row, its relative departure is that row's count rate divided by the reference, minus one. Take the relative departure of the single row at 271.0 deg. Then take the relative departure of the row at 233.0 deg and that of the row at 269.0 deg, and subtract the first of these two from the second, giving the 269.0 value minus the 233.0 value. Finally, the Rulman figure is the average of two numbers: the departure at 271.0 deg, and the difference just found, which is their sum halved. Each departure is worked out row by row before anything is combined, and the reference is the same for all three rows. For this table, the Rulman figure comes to -1.2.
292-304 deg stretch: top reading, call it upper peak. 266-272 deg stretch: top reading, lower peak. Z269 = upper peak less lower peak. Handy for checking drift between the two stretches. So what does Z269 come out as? 6.5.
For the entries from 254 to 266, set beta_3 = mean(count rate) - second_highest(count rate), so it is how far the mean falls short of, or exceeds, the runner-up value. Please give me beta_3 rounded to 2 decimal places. -0.65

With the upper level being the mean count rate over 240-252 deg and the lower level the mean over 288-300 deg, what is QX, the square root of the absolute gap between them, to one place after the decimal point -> 1.1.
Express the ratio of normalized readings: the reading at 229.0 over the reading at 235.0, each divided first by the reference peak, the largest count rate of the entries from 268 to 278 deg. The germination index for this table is 1.0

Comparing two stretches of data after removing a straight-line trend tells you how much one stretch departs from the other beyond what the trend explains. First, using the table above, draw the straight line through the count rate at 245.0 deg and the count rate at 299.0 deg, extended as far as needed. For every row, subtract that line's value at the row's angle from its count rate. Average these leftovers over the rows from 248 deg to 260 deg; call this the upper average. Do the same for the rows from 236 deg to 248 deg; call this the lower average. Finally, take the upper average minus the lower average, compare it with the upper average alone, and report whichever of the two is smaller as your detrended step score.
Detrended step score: -2.3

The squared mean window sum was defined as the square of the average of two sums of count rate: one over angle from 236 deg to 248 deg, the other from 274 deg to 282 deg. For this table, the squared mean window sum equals 832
